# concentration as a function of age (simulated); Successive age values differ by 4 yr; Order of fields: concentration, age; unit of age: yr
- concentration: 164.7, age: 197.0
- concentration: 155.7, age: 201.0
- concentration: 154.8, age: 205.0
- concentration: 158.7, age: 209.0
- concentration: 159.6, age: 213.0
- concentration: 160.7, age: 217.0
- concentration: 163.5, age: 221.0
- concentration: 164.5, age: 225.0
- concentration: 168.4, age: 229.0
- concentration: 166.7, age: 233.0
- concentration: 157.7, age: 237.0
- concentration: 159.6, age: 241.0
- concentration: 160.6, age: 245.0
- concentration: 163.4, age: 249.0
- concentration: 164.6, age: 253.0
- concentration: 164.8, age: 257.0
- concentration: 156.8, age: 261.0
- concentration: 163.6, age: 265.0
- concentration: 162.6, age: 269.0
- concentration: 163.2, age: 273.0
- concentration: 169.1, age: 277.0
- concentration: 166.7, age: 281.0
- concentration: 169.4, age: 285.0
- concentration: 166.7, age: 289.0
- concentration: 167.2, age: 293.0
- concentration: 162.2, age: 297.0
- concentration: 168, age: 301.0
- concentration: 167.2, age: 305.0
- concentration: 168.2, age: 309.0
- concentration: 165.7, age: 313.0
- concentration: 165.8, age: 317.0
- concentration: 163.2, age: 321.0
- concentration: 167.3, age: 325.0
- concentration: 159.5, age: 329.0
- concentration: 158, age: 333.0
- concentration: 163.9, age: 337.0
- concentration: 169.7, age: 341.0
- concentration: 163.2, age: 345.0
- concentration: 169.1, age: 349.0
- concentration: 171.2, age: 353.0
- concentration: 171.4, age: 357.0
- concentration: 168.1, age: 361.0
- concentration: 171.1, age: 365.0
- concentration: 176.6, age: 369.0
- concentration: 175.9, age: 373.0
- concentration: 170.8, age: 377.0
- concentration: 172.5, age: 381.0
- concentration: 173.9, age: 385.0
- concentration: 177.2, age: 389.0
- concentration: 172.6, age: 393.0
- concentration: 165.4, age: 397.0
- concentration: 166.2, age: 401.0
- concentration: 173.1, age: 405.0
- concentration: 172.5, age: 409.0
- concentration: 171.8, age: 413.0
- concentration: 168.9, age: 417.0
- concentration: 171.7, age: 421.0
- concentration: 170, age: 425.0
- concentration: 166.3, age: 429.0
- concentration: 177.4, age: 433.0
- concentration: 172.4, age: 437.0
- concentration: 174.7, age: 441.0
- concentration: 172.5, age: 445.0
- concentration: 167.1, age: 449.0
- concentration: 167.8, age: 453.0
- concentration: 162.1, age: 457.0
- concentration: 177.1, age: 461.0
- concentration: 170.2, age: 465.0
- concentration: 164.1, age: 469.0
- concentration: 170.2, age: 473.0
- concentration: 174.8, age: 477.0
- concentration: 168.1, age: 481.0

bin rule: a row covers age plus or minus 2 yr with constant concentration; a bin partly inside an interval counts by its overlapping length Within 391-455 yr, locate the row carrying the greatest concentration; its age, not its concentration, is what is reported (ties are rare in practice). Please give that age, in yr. 433.0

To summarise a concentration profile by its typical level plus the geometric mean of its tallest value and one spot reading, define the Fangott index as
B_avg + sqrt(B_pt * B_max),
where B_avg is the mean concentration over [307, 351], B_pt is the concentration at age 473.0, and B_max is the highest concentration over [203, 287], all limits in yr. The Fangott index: 335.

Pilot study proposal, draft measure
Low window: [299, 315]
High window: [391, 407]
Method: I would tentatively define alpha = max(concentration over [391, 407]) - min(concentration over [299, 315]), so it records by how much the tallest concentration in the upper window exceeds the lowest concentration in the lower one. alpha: 7.4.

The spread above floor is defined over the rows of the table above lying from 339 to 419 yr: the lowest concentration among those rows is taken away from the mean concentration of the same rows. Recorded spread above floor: 7.9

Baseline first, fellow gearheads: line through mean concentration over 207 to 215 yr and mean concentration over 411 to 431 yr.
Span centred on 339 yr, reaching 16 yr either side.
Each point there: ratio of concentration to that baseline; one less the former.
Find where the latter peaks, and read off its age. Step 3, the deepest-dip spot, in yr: 333.0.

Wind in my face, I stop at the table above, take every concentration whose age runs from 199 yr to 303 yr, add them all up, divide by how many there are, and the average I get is 163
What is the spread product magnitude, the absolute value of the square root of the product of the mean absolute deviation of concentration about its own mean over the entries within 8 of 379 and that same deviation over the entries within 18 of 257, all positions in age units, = 1.84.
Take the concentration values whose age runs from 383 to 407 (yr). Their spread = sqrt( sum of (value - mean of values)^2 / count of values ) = 4.2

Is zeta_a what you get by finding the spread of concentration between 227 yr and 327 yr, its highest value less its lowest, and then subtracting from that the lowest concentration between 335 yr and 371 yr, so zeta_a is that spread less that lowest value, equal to -151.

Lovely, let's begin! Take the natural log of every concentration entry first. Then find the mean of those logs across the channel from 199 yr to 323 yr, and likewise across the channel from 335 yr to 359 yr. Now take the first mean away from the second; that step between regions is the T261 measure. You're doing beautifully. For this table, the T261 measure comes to 0.028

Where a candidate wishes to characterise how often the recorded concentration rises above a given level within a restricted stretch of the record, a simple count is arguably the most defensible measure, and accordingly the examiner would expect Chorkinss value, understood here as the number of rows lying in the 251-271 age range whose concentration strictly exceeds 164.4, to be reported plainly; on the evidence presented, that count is 2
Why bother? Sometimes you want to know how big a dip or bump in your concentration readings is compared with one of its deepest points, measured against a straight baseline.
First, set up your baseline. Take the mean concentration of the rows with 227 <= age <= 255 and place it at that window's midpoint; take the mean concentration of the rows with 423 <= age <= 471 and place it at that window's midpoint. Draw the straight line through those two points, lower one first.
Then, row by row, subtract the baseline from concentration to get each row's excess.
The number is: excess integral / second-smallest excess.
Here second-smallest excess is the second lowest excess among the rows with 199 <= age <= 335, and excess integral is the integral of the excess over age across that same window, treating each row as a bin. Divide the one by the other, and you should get 11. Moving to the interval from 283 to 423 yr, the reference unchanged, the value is -39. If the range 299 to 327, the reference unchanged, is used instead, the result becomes 168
